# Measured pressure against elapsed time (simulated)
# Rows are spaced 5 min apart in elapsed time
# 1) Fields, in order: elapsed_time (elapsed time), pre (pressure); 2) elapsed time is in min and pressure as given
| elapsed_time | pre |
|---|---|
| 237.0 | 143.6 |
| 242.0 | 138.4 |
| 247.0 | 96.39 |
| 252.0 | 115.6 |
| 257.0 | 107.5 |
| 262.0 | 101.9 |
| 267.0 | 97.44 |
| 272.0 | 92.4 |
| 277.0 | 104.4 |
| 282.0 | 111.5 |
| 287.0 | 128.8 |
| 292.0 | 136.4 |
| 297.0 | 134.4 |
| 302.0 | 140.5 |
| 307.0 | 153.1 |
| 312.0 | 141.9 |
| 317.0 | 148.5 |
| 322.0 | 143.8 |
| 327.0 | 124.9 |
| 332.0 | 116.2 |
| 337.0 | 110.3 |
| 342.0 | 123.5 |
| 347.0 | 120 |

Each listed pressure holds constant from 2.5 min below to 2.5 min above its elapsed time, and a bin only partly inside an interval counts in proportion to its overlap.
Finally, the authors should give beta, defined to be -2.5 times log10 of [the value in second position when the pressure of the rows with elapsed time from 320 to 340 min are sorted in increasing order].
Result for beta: -5.16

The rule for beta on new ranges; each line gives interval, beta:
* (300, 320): -5.38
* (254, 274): -4.97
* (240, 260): -5.08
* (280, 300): -5.27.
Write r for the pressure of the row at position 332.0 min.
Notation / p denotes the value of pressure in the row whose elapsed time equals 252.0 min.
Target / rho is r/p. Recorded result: 1.01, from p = 115.6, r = 116.2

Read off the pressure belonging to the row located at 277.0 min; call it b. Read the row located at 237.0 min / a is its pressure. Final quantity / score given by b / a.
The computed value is 0.73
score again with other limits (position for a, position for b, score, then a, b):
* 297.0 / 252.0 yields 0.86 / 134.4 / 115.6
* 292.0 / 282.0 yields 0.82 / 136.4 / 111.5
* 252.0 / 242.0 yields 1.20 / 115.6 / 138.4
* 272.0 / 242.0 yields 1.50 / 92.4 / 138.4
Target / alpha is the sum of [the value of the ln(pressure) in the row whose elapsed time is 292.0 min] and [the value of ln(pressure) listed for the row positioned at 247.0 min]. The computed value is 9.48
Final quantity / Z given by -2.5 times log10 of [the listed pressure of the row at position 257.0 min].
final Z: -5.08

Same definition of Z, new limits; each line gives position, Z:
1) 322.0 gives -5.39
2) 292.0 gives -5.34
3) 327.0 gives -5.24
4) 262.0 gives -5.02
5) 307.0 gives -5.46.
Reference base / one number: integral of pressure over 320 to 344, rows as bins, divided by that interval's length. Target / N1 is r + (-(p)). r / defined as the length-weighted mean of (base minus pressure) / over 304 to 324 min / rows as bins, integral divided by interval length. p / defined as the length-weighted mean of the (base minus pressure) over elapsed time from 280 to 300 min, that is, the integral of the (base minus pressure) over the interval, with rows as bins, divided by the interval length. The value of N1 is -18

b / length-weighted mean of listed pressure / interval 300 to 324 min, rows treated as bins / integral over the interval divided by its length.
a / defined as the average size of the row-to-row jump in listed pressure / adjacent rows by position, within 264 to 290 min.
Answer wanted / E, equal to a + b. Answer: 156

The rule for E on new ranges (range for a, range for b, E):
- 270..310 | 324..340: 127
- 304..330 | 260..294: 120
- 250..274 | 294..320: 149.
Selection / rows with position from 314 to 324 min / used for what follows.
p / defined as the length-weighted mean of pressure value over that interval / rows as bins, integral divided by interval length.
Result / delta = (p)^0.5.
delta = 12.1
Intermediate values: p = 146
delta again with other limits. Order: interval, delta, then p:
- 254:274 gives 10.0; 100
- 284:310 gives 11.8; 138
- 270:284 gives 10.1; 103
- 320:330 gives 11.5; 133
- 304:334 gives 11.8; 138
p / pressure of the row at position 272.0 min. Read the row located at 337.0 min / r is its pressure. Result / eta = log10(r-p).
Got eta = 1.25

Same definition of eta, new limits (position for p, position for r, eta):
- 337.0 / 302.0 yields 1.48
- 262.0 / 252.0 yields 1.14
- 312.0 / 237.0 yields 0.23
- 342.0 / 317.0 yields 1.40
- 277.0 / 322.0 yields 1.60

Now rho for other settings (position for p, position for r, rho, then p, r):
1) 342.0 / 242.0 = 1.12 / 123.5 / 138.4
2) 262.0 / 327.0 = 1.23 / 101.9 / 124.9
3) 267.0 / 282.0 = 1.14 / 97.44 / 111.5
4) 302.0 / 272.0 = 0.66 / 140.5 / 92.4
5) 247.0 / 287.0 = 1.34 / 96.39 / 128.8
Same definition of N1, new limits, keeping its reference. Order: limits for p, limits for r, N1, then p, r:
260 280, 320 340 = -24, 24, 0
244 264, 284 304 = -28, 17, -11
